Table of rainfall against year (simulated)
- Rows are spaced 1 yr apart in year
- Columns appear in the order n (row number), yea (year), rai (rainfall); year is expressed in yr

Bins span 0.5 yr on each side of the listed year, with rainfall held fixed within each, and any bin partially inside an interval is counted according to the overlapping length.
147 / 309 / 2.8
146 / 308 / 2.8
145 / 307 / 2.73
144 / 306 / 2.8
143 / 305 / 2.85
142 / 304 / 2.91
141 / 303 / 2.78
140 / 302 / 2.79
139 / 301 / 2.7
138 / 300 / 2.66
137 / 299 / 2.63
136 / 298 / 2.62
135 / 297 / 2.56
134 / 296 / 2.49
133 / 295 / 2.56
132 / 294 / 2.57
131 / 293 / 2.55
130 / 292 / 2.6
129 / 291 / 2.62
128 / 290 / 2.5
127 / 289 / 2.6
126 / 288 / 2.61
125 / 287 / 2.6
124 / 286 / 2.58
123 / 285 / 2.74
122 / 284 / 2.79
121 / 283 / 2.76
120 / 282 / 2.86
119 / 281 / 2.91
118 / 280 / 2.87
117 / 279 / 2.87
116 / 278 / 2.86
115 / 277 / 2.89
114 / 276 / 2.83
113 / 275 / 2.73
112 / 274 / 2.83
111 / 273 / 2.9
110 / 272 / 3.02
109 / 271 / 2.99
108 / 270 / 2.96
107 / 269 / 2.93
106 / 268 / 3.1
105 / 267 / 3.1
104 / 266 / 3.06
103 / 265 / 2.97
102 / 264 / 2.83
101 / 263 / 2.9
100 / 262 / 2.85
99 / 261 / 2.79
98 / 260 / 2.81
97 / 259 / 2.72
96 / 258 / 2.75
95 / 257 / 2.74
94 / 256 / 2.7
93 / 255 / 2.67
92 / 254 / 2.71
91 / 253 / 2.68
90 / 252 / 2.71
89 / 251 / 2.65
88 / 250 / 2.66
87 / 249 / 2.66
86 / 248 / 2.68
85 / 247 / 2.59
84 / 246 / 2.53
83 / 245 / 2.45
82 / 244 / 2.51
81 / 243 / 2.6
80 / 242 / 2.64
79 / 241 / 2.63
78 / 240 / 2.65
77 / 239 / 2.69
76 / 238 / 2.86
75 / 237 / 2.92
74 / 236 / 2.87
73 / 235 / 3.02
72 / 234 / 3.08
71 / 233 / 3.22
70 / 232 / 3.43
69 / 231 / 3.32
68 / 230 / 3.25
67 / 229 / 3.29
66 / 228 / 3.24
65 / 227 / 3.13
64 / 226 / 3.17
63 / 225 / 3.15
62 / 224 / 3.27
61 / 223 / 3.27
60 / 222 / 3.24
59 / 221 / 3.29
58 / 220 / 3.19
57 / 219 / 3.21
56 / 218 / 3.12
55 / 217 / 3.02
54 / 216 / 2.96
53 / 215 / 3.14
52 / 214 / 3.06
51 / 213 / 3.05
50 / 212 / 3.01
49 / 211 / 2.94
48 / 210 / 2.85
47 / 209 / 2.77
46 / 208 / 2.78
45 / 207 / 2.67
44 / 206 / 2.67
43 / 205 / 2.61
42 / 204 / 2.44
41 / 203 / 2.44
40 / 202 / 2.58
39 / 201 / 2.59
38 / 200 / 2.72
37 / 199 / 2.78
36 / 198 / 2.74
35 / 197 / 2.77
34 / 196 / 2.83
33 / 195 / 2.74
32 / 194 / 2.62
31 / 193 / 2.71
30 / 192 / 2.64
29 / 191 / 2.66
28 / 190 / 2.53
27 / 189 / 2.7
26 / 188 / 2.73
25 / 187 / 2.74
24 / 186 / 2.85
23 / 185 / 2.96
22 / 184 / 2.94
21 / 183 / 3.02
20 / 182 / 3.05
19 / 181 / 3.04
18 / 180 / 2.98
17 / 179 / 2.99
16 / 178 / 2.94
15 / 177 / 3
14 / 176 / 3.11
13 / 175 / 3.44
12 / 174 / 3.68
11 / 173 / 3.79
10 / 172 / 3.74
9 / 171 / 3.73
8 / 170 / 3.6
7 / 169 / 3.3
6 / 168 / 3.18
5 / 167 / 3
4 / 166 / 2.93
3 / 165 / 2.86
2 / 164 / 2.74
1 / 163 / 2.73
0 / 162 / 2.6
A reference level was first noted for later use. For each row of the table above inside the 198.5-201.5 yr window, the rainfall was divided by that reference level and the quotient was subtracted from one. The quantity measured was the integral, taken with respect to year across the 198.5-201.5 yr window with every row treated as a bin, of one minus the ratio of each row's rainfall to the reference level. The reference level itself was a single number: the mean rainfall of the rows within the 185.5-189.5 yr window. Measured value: 0.1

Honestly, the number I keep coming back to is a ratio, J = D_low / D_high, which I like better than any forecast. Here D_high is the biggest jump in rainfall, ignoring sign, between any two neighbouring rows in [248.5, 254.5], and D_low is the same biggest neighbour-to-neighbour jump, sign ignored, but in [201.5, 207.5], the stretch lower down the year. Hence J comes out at 2.83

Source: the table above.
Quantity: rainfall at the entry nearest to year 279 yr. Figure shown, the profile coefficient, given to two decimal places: 2.87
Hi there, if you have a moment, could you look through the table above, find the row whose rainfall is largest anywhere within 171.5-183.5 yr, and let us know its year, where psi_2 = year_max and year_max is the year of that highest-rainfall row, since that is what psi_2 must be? 173 yr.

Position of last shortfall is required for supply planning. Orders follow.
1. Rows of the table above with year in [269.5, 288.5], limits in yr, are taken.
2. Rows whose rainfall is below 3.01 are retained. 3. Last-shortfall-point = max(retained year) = 288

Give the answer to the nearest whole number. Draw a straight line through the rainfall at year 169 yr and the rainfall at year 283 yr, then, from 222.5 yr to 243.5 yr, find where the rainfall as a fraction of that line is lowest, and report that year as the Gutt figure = 243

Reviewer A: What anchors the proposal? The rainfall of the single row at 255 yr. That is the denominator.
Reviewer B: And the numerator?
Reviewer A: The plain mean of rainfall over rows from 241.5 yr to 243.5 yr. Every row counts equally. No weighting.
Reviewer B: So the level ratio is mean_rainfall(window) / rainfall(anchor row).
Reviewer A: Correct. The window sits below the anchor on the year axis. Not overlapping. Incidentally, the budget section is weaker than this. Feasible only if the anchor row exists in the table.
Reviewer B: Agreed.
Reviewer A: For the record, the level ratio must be 0.98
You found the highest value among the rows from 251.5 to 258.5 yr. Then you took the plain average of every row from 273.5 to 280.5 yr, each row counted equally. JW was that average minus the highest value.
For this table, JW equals 0.1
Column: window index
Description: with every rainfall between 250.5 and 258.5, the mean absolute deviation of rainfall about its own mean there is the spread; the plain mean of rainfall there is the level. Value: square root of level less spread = 1.64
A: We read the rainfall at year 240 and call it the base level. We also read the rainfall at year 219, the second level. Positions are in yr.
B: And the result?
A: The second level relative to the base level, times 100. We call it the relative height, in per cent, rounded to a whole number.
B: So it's 121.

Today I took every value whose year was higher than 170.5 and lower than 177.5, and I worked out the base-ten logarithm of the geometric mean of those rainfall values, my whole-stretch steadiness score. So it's 0.542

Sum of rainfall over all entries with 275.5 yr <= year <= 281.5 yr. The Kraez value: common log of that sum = 1.24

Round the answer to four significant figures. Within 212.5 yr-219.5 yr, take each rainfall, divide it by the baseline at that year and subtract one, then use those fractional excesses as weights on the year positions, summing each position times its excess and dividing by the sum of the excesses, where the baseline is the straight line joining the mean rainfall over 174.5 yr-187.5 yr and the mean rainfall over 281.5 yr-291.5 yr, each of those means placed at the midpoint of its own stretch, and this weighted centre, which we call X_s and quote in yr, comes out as 216.4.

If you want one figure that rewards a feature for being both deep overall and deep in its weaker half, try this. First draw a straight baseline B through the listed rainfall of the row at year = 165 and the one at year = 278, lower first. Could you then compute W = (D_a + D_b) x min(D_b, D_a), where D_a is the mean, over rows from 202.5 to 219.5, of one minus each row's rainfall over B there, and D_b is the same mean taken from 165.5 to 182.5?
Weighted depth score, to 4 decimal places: 0.0204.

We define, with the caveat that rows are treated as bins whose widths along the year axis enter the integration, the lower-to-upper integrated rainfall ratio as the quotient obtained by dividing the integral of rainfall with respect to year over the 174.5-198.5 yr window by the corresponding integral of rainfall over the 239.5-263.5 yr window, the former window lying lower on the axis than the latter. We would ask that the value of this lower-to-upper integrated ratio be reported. 1.07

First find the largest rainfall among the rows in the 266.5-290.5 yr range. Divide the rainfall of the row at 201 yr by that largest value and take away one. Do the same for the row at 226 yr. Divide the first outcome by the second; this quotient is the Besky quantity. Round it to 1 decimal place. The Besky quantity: -7.3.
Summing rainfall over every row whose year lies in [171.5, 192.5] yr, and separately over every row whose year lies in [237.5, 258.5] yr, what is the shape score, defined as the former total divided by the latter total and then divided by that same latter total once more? 0.020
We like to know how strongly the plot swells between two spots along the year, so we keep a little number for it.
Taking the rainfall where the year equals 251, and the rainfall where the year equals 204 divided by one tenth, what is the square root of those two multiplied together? 8.0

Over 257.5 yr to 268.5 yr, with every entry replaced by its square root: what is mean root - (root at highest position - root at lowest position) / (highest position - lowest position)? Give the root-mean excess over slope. 1.69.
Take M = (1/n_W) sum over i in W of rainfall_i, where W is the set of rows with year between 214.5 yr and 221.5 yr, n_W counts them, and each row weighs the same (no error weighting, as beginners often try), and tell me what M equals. 3.1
